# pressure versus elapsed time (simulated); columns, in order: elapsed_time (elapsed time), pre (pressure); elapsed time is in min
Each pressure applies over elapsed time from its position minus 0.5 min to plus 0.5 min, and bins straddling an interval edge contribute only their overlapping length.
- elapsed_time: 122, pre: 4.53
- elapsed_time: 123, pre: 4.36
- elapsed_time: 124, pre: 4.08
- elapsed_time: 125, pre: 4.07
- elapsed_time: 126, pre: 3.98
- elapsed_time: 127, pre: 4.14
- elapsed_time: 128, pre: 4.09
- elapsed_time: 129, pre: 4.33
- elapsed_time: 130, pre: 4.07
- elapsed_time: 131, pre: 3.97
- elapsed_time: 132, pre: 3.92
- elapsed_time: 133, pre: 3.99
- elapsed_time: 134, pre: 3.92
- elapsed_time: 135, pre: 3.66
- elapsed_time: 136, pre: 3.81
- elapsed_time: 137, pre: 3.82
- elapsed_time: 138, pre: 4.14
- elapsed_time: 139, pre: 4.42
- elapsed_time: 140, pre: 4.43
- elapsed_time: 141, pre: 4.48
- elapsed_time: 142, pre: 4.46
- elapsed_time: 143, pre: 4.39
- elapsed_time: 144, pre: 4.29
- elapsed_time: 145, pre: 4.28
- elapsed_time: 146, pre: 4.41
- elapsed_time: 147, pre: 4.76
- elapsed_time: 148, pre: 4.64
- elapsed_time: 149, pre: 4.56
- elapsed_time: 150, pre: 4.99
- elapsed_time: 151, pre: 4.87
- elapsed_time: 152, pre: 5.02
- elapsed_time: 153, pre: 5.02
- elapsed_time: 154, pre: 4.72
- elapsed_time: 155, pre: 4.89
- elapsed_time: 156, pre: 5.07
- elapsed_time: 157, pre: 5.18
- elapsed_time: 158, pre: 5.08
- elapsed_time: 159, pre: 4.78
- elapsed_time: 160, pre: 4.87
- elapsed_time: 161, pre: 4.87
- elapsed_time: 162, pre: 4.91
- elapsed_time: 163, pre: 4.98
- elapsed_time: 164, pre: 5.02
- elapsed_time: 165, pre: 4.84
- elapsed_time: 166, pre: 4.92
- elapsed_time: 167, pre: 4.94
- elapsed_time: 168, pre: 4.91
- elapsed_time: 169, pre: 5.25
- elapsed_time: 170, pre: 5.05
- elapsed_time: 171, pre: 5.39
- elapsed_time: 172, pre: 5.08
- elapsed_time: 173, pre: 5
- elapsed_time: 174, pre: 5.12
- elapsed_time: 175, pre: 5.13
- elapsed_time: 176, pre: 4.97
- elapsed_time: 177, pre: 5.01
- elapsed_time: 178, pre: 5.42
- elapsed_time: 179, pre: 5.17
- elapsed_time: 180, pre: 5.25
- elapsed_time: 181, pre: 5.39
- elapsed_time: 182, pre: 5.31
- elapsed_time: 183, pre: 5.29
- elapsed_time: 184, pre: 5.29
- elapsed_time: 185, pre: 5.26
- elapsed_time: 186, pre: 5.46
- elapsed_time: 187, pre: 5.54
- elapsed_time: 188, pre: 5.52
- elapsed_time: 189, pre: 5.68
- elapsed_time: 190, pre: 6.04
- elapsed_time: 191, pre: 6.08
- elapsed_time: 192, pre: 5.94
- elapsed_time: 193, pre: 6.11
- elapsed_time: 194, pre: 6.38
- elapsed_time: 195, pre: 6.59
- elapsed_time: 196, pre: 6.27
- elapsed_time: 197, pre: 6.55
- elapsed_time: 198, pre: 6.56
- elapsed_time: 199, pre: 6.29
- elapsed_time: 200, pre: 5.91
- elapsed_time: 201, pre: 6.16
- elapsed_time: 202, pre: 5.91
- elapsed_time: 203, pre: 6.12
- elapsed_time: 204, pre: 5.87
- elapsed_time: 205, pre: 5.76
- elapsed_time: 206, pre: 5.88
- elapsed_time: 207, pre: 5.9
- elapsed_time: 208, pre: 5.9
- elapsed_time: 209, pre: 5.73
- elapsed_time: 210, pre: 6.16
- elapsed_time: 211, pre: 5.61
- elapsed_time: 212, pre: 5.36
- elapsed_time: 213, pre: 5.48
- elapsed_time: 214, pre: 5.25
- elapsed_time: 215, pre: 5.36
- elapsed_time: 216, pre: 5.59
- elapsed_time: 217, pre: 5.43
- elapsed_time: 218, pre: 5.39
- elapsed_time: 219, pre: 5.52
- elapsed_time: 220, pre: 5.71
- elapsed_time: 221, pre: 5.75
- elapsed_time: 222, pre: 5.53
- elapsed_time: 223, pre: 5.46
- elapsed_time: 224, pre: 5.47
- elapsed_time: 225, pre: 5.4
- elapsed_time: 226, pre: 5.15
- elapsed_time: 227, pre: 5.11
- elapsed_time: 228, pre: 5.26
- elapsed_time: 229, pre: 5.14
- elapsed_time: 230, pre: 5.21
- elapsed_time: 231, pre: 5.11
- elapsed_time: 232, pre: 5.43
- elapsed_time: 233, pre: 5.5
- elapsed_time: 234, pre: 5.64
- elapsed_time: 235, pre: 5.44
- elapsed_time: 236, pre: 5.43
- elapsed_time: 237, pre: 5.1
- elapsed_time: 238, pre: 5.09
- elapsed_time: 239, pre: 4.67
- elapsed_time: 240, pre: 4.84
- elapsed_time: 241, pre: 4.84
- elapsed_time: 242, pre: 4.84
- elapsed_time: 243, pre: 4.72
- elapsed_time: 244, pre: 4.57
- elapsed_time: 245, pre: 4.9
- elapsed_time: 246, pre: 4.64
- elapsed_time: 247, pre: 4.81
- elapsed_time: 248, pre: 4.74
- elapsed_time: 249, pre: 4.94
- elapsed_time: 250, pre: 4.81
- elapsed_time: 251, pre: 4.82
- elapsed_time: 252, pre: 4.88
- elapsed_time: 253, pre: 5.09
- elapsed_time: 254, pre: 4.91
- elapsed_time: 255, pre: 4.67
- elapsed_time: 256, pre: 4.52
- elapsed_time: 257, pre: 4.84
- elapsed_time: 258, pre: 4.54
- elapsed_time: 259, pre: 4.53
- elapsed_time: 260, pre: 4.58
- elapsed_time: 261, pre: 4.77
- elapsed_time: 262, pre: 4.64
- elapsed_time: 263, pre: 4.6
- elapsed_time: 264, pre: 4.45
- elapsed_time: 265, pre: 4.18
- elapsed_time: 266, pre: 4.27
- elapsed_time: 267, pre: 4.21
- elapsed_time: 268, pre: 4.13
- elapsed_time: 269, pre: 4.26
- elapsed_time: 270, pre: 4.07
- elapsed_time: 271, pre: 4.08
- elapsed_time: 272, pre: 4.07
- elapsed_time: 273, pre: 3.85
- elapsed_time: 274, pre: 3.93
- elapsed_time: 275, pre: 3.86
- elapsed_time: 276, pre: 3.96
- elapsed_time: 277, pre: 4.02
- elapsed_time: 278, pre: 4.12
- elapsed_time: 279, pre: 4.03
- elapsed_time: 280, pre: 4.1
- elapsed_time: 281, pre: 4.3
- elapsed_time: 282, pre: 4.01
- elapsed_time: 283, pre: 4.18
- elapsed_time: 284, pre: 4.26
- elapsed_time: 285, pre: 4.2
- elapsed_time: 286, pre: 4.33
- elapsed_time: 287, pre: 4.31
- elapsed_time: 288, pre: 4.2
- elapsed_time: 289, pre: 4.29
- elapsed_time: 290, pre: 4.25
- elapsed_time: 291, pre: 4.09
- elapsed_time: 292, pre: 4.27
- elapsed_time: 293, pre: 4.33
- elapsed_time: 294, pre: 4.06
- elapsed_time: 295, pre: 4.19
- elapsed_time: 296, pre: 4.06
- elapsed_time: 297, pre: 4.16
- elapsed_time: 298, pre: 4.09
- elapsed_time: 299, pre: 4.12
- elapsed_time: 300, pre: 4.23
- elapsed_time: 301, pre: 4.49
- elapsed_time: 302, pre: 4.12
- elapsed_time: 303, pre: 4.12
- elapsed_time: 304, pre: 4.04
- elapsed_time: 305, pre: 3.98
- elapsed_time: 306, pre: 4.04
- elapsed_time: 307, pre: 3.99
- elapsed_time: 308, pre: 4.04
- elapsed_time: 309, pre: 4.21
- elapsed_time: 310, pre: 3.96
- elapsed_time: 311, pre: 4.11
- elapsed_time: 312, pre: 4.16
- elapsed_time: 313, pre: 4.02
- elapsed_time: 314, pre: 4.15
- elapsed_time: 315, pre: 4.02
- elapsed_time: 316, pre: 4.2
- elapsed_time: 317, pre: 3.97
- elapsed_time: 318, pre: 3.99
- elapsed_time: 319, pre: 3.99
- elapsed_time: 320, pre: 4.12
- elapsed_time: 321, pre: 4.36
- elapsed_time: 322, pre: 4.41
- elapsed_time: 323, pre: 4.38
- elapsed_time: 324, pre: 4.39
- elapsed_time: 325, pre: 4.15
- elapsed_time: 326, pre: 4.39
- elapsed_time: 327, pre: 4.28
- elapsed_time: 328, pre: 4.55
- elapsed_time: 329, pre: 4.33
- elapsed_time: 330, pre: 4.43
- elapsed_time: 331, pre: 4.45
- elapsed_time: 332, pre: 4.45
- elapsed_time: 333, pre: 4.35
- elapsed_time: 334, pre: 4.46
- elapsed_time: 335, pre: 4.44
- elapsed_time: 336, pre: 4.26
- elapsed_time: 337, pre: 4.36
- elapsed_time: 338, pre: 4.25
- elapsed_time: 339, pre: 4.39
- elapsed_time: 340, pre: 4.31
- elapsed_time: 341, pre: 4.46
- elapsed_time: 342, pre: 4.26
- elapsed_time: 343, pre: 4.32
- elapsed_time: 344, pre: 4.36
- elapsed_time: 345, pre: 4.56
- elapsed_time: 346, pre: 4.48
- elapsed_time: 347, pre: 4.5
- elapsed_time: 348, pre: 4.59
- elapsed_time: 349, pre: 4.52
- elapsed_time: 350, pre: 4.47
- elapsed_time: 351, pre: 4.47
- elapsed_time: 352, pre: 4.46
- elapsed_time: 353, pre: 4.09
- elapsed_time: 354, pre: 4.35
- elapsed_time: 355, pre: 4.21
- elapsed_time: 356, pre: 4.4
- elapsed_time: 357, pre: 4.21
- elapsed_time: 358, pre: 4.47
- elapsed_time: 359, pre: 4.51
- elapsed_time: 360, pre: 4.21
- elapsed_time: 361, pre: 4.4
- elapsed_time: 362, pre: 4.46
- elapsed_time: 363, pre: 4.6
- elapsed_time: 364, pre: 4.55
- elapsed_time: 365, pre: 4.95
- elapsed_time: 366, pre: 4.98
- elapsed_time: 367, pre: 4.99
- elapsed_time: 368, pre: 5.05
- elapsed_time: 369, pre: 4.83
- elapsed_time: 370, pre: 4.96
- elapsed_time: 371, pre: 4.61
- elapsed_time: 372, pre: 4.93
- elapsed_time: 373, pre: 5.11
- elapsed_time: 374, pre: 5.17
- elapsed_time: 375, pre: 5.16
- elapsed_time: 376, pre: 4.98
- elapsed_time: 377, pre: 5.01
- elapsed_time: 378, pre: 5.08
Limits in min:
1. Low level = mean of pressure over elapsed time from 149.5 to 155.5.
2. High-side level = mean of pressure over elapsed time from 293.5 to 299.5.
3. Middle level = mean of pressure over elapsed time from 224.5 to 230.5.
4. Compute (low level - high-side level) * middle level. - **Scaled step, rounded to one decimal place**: 4.2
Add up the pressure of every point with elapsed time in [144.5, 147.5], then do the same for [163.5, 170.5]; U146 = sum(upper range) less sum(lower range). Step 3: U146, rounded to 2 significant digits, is 21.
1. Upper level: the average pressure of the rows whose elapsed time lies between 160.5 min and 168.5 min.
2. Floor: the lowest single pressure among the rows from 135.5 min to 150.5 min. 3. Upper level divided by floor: 1.29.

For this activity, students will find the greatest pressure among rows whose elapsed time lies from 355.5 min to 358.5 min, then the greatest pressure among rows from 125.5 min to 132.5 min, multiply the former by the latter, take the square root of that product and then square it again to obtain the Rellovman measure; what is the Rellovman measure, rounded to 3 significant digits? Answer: 19.4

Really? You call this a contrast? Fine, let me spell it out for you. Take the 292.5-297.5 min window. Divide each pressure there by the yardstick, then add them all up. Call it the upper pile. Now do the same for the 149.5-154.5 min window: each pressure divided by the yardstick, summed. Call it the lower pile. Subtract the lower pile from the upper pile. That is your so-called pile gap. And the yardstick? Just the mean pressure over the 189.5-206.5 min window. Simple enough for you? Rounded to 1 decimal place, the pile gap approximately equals -0.6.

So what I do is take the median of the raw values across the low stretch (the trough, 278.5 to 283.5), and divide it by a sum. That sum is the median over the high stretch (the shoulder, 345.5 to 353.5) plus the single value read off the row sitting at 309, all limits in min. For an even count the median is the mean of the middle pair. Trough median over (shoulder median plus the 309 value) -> 0.47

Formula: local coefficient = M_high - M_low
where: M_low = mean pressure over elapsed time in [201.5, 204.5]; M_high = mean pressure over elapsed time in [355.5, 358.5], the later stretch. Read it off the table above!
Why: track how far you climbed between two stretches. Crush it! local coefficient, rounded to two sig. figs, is -1.6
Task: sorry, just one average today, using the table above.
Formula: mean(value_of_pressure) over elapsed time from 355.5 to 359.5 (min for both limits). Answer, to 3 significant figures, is 4.40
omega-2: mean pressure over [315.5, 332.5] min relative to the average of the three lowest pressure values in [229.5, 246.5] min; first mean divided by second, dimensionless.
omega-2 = 0.93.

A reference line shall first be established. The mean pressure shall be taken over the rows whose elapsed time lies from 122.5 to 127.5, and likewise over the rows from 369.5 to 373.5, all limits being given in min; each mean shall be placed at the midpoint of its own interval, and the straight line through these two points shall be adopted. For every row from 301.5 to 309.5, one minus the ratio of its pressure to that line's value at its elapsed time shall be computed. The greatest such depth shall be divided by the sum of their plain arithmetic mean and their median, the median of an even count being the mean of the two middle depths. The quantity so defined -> 0.56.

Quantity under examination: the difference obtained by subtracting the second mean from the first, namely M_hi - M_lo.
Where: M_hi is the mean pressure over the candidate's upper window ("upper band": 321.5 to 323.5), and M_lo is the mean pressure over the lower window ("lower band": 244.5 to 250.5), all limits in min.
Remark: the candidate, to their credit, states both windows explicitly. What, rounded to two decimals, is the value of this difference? -0.41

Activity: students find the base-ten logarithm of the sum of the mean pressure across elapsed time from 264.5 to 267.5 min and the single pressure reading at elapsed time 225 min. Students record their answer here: 0.983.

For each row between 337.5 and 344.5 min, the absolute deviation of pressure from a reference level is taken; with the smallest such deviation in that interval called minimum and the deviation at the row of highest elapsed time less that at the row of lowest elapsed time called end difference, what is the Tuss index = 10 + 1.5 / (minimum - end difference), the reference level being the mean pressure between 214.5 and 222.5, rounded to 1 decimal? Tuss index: 11.3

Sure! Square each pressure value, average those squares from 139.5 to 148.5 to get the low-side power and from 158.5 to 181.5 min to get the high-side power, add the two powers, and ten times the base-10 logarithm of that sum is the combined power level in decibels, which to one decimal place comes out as 16.6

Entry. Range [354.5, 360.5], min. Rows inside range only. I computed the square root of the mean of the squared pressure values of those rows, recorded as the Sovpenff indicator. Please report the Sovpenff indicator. 4.3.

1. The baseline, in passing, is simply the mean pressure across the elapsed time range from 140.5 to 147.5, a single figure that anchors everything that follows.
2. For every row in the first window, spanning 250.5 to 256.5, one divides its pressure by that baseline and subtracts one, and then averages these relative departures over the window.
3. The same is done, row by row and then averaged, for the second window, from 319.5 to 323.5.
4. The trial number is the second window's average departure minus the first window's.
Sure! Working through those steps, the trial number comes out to -0.11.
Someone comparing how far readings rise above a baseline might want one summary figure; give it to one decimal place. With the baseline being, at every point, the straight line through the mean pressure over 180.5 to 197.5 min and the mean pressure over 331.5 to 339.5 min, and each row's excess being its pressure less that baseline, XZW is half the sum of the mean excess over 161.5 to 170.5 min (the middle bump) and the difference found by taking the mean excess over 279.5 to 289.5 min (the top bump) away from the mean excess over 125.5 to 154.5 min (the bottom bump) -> -1.2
